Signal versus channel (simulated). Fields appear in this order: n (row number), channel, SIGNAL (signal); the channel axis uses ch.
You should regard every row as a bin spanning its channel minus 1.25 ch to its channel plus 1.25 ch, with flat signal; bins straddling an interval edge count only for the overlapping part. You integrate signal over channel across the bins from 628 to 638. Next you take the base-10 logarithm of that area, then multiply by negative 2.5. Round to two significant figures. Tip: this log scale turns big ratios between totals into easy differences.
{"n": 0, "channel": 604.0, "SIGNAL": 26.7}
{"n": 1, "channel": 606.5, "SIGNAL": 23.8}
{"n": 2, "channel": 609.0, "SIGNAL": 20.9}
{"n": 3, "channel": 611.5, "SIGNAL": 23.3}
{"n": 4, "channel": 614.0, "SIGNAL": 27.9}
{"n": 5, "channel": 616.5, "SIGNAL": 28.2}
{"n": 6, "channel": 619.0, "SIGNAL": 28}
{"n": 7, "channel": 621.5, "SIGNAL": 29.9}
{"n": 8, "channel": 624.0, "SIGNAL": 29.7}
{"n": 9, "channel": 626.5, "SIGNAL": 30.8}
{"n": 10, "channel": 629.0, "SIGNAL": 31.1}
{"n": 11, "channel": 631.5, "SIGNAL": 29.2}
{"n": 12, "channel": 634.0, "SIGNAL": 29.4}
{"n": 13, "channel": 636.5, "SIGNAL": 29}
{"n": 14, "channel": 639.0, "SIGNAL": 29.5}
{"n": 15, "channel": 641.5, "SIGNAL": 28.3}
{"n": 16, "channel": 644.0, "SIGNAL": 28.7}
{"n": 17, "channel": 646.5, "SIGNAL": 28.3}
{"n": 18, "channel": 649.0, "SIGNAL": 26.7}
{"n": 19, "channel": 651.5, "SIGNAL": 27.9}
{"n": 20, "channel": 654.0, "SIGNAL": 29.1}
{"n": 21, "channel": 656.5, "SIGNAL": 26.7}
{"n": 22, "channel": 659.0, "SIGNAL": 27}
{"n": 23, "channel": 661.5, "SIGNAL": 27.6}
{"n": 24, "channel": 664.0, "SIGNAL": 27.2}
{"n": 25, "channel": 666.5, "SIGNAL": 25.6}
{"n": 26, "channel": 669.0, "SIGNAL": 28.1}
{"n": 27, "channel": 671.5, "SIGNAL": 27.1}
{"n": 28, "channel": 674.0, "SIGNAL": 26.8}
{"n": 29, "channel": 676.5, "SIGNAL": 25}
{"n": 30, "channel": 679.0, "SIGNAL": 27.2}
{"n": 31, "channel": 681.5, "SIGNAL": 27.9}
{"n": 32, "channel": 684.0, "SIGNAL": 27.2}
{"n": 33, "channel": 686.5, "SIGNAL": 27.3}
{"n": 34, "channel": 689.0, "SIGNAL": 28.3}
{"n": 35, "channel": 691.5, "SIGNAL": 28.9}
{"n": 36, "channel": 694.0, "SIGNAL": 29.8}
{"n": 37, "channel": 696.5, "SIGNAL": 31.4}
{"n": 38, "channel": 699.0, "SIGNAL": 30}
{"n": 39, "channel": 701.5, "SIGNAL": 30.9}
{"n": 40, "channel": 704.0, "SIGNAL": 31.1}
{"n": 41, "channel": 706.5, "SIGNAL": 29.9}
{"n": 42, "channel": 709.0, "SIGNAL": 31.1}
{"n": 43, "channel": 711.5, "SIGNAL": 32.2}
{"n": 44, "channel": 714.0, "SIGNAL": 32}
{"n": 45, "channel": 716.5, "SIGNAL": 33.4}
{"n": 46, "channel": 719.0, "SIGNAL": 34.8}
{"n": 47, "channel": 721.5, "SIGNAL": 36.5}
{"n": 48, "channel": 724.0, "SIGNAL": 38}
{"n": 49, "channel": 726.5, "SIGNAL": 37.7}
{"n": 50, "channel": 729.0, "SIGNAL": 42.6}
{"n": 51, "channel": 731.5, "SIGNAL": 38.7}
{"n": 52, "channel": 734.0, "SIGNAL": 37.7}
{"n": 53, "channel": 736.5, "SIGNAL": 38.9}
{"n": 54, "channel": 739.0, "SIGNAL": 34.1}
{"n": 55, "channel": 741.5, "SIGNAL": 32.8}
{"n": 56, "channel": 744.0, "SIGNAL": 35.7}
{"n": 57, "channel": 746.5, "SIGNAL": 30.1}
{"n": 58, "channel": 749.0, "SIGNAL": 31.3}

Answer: -6.2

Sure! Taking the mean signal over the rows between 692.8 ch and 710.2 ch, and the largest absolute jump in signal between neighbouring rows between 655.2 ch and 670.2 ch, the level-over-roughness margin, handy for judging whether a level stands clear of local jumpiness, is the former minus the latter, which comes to 28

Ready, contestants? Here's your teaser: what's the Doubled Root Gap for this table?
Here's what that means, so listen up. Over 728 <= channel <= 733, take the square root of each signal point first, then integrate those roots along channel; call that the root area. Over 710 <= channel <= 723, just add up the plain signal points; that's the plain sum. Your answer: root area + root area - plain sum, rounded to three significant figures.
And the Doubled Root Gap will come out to -105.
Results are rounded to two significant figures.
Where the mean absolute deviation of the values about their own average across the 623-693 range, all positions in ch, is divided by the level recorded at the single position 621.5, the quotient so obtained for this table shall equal 0.037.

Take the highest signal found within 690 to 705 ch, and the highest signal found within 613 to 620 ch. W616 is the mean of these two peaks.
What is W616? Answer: 29.8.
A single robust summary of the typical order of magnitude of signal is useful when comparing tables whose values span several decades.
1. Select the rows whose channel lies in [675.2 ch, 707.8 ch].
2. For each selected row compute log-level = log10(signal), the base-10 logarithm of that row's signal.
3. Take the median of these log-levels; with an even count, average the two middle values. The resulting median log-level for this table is 1.46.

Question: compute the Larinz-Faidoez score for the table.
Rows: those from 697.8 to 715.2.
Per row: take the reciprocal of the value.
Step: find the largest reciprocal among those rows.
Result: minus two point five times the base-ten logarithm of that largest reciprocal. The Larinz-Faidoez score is 3.69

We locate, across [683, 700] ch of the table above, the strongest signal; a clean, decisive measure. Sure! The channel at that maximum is 696.5 ch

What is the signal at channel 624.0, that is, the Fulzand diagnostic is 29.7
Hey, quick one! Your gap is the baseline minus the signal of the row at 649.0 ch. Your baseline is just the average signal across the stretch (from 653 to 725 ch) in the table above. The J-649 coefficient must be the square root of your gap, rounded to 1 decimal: 1.7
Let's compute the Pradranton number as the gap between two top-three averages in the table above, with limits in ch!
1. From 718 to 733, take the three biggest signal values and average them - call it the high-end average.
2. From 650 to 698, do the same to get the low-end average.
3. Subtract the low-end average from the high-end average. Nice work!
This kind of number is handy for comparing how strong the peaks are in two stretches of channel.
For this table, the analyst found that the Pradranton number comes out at 9.7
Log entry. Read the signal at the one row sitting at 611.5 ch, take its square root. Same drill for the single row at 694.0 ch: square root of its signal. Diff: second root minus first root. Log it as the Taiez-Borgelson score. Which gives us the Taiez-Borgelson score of 0.63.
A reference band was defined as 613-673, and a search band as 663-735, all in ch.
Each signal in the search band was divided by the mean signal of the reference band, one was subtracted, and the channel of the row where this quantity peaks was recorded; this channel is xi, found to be 729.0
